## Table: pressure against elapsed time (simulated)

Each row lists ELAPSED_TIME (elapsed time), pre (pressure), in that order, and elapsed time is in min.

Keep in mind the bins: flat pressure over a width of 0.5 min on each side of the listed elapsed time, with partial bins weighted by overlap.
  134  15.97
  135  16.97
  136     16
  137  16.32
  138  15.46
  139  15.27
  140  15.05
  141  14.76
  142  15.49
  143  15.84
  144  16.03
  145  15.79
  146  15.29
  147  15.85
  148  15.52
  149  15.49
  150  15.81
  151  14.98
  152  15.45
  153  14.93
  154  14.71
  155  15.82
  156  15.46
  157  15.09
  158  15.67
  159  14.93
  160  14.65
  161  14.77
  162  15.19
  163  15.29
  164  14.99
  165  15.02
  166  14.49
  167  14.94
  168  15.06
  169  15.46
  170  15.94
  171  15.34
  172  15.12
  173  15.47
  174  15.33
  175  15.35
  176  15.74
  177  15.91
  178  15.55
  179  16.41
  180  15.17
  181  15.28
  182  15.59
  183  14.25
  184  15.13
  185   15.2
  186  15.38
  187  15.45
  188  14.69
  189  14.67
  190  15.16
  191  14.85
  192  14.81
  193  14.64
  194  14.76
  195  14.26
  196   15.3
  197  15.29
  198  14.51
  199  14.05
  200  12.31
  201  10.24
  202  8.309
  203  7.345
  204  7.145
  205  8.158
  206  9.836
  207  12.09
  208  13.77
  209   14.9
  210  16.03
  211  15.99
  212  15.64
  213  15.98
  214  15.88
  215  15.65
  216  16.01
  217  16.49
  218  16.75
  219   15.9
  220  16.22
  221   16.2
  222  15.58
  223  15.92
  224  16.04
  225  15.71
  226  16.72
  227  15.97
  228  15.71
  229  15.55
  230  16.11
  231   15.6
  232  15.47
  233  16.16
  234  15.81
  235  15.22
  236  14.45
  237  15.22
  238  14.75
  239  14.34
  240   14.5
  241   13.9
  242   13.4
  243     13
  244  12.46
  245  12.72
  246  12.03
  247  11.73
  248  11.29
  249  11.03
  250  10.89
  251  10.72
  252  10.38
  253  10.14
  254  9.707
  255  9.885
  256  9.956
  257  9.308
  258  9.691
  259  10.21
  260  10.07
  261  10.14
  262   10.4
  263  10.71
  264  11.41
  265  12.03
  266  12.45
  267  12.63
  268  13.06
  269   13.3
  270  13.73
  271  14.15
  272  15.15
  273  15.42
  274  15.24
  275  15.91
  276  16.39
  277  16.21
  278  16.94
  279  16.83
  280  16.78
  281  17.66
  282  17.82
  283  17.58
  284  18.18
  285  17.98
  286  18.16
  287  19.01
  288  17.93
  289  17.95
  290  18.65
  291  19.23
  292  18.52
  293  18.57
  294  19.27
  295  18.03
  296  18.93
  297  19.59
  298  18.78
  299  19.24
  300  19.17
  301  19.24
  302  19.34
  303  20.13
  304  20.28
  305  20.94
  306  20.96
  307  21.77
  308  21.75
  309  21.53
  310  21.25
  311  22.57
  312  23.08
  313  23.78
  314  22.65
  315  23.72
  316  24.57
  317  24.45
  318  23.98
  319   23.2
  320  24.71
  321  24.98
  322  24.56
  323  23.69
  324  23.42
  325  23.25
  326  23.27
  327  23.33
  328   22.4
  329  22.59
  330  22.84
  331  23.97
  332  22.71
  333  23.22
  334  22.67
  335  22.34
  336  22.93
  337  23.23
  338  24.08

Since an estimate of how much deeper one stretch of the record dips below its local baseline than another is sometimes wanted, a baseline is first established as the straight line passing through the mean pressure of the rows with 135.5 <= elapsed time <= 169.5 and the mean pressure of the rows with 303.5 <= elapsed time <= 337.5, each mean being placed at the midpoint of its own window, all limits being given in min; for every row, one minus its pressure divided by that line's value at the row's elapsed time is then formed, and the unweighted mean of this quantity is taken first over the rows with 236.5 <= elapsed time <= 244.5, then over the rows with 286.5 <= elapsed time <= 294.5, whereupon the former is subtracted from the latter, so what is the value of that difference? -0.14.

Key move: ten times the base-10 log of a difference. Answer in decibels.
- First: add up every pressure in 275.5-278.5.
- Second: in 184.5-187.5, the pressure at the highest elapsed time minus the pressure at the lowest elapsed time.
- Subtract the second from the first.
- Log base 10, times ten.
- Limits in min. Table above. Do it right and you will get 16.9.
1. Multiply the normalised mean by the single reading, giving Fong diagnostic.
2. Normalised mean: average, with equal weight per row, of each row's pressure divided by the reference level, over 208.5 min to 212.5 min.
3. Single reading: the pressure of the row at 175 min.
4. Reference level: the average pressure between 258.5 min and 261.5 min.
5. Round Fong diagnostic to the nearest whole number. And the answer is 24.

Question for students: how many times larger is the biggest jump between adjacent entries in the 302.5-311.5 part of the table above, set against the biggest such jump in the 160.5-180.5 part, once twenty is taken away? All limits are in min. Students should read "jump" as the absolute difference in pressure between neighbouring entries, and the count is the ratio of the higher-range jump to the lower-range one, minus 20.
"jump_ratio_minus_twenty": -18.9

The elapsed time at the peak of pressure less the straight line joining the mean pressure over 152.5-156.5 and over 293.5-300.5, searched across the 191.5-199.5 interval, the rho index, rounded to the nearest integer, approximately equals 196 min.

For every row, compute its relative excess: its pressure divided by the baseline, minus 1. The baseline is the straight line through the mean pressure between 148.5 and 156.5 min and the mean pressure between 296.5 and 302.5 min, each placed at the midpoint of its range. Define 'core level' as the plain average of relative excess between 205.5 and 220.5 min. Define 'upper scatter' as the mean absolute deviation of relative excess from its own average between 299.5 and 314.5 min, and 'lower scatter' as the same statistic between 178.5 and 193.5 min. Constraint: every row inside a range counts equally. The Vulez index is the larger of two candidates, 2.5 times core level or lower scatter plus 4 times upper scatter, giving 0.24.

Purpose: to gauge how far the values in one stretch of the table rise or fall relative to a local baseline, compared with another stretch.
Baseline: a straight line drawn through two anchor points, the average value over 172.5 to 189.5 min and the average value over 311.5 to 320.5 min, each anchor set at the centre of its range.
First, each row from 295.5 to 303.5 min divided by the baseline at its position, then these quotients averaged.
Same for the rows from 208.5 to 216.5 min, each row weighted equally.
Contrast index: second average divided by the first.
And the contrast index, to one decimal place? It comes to 1.1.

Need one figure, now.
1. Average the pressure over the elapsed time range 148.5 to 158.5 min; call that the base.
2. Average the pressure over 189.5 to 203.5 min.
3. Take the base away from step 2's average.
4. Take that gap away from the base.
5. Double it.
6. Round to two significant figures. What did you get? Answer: 35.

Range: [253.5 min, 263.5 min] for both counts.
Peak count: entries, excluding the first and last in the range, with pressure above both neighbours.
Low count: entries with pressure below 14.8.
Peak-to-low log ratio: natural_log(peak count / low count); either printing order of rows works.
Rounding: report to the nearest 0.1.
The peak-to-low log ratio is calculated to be -1.6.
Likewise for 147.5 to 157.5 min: 1.1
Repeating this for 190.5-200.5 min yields -1.1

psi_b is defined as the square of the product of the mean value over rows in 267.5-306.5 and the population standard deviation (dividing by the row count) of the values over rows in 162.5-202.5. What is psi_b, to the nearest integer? 642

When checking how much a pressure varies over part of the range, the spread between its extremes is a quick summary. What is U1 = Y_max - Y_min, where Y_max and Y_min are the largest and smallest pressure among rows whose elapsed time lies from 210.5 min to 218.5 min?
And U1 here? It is 1.11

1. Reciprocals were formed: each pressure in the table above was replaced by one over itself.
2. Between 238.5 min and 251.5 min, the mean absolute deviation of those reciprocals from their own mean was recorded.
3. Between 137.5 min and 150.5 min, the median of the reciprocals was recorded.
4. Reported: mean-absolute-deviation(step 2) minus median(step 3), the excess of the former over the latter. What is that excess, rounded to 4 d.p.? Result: -0.0574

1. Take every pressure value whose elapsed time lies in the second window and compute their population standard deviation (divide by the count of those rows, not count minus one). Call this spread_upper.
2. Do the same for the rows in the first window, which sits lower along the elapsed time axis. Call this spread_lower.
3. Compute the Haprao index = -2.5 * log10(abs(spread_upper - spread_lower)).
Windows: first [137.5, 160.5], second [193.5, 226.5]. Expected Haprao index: -1.0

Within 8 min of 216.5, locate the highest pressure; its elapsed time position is 218 min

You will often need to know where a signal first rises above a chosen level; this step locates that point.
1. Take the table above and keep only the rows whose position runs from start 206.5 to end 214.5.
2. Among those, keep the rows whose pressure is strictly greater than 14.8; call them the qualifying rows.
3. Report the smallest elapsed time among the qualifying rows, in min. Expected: 209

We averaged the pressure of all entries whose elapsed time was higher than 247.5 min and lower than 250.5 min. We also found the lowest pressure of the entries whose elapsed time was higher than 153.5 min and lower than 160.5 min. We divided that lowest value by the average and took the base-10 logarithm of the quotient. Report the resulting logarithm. 0.12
